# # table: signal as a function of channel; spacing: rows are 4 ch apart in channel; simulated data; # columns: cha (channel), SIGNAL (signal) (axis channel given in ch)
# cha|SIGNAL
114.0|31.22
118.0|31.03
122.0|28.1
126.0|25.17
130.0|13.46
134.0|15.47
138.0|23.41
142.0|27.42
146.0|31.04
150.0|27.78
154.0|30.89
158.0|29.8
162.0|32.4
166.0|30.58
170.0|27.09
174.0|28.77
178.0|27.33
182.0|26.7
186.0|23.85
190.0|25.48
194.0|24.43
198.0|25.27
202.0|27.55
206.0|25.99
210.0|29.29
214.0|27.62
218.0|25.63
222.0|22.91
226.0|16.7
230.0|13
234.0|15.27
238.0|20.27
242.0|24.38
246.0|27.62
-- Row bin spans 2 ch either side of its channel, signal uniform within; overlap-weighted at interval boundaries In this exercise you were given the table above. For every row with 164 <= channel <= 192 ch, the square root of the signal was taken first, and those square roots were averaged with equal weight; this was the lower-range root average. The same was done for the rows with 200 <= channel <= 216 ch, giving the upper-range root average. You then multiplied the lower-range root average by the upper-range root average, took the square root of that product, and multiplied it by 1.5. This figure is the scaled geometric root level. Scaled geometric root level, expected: 7.8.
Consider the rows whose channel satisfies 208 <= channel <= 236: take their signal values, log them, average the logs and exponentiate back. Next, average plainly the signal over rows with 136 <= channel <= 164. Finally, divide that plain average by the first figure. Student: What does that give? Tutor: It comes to 1.41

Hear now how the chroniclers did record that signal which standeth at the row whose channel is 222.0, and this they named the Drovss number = 22.91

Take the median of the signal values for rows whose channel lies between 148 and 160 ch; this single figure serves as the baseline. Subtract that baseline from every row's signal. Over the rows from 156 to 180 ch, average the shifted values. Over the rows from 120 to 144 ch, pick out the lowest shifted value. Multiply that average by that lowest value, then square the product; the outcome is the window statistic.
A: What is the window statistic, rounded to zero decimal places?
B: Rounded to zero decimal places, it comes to 59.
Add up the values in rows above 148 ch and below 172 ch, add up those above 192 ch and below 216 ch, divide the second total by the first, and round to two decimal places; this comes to 0.90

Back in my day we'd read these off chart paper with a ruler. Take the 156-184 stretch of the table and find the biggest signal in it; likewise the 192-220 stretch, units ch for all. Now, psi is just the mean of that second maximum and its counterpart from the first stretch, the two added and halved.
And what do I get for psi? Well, 30.8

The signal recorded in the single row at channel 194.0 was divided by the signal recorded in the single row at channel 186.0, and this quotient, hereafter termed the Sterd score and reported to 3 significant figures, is 1.02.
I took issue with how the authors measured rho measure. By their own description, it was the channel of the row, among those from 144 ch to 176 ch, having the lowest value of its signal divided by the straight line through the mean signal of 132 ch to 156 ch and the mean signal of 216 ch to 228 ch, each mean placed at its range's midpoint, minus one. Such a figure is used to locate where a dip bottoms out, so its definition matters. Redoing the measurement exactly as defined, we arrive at 150.0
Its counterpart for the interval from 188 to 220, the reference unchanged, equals 194.0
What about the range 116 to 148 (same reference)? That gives 130.0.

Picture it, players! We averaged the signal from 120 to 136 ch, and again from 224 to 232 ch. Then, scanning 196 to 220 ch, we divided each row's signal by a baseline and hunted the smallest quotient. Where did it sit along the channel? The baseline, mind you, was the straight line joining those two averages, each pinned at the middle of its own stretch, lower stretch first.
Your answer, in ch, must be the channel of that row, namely 198.0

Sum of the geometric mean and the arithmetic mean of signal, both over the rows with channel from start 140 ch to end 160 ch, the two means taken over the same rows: 59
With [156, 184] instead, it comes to 58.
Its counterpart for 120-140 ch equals 41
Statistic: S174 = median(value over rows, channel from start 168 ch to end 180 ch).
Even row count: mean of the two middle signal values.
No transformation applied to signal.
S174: 27.3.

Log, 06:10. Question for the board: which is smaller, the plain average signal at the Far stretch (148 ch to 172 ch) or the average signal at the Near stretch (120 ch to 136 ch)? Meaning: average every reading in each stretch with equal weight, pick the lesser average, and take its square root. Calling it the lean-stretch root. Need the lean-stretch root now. 4.53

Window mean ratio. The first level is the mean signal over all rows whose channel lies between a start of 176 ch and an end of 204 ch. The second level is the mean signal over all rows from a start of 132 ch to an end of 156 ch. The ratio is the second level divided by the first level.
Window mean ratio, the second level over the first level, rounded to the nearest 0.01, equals 1.01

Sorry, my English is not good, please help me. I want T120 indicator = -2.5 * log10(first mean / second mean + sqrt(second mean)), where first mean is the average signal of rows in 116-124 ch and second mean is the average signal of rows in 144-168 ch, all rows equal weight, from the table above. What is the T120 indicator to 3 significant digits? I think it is -2.03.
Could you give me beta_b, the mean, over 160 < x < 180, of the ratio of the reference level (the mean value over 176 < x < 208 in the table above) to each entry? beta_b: 0.89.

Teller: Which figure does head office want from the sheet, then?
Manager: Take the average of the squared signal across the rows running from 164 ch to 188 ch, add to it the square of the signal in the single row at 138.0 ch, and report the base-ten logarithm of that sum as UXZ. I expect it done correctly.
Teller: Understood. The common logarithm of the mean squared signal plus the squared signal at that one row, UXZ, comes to 3.11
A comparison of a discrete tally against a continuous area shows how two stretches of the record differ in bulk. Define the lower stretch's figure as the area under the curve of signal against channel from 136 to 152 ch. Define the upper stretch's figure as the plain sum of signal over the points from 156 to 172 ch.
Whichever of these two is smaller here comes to 120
